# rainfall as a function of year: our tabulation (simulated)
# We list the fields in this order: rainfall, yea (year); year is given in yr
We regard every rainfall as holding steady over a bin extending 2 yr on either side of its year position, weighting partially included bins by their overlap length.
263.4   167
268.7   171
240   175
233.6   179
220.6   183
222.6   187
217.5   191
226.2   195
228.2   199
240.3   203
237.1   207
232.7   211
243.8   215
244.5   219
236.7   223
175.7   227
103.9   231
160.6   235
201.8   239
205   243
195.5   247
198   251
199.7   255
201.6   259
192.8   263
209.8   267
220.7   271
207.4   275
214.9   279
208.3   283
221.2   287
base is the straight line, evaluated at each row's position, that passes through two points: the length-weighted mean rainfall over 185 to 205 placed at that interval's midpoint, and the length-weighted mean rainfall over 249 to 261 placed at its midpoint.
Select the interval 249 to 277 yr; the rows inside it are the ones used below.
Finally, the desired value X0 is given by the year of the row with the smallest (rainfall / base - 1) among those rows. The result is 251 yr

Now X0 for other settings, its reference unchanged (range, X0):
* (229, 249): 231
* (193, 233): 231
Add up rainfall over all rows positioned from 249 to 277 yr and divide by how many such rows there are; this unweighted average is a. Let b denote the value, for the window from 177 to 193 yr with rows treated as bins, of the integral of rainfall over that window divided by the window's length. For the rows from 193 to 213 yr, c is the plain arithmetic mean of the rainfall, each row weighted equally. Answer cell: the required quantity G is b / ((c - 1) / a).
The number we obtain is 197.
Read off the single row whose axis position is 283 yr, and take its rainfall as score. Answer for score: 208.3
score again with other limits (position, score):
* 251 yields 198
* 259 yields 201.6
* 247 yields 195.5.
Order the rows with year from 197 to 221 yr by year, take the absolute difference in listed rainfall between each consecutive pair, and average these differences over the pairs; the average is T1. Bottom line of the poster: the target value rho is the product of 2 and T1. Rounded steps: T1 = 6.3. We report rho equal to 12.6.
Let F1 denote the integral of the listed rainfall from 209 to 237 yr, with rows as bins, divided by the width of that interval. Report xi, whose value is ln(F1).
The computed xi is 5.30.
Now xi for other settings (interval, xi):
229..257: 5.20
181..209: 5.43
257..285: 5.34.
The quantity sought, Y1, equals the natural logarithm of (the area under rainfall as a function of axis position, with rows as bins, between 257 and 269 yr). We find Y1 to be 7.8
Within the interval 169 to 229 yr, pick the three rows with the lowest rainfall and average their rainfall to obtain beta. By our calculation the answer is 205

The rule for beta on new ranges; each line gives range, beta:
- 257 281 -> 201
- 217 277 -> 147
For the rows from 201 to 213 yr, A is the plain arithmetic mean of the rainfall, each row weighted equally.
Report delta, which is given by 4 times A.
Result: 947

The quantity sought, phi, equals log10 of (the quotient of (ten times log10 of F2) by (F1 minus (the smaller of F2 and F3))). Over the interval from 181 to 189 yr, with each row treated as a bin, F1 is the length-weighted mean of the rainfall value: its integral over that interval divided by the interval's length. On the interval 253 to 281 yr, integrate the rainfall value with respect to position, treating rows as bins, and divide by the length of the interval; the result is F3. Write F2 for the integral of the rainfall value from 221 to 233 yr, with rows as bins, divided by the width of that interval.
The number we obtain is -0.35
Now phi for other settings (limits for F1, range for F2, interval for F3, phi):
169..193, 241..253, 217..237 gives -0.33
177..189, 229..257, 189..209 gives -0.30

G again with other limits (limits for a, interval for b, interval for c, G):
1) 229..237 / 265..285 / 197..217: 119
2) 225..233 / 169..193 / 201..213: 139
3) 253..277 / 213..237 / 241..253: 201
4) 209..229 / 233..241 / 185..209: 180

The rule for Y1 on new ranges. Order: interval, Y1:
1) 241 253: 7.8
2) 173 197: 8.6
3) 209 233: 8.5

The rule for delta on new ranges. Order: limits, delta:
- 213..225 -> 967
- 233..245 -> 757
